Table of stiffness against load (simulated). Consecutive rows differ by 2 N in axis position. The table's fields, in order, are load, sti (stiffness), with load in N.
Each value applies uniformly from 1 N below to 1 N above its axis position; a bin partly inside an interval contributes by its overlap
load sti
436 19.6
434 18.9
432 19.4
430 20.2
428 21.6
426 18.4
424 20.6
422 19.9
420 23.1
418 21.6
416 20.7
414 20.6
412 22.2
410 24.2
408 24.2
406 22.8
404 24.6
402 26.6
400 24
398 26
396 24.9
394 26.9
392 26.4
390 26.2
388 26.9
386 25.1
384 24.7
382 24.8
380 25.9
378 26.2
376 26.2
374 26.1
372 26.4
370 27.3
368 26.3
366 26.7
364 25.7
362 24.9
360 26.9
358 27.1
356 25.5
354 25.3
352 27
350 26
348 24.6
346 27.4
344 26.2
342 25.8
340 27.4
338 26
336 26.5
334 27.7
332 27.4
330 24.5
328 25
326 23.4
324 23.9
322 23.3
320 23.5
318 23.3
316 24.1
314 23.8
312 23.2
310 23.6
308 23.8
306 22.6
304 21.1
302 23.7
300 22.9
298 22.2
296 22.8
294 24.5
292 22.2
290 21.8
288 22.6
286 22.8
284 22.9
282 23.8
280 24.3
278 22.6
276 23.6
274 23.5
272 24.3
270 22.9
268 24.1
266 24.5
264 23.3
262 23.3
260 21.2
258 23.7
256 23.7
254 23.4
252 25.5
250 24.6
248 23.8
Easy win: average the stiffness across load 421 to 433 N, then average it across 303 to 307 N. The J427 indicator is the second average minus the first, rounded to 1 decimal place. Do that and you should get 1.8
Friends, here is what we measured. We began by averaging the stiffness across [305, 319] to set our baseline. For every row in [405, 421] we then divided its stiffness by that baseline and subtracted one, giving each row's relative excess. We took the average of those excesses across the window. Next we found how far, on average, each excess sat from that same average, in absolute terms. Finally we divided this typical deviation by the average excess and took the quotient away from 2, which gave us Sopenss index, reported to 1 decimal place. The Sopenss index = 3.1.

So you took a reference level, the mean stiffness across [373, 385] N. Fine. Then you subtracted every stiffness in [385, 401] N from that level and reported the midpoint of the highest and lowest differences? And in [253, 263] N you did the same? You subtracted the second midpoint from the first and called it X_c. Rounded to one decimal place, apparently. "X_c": -3.0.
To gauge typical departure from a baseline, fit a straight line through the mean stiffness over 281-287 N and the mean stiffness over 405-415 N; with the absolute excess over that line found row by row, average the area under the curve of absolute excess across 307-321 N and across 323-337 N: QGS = 20.9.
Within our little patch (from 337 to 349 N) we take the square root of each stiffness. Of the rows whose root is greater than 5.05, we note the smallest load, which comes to 338 N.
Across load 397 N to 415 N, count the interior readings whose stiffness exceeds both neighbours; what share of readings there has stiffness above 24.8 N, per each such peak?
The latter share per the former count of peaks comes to 0.22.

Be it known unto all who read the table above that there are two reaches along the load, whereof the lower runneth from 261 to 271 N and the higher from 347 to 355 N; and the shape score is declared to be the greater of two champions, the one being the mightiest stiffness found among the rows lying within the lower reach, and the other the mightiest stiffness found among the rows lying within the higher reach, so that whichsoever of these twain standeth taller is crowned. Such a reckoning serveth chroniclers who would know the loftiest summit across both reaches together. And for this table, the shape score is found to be 27.0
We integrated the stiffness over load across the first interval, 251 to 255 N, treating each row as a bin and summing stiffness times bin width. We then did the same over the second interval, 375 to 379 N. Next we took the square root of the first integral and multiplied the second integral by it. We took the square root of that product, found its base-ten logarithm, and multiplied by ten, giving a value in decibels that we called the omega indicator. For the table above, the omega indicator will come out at 15.1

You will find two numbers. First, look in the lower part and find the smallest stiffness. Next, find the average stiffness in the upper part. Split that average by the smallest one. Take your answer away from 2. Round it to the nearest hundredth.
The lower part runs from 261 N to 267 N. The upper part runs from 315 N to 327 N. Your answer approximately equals 0.99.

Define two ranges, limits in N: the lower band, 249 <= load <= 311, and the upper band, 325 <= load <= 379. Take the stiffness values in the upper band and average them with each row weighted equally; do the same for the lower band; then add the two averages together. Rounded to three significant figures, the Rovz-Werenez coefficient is 49.4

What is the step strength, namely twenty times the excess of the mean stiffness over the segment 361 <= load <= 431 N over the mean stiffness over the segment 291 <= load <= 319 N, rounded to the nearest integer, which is 23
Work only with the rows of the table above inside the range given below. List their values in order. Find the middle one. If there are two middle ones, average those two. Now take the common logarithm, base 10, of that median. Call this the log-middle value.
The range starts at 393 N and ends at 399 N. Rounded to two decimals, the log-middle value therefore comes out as 1.41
